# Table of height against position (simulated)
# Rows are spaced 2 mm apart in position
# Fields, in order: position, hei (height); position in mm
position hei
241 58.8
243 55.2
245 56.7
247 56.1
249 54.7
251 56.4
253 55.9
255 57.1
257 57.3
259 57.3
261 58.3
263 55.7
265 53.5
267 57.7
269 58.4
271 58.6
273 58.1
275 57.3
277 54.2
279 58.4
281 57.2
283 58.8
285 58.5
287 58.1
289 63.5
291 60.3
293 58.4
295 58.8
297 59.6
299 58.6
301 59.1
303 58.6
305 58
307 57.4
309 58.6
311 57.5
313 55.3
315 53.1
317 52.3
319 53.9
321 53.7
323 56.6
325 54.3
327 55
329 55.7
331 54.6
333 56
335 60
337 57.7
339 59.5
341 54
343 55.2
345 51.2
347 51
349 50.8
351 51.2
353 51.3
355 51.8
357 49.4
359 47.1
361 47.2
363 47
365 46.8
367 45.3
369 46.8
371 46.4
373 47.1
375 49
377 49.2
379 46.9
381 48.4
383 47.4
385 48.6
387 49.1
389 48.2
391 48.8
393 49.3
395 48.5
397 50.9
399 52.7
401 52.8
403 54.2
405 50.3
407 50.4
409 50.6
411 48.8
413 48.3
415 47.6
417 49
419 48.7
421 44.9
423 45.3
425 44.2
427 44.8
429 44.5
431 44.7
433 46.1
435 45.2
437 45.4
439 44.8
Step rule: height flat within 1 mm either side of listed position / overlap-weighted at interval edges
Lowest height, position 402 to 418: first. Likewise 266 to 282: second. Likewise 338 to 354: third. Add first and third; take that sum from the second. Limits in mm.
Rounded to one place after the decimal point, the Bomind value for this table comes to -44.2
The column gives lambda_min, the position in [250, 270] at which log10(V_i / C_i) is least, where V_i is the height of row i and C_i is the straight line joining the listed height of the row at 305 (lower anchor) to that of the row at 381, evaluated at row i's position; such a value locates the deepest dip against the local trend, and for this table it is 265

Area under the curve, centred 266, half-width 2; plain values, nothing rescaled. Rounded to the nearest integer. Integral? 222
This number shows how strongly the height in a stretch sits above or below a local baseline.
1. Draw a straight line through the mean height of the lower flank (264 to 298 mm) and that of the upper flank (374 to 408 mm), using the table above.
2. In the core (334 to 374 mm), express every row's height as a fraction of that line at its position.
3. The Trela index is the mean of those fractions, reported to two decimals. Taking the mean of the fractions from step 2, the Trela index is 0.97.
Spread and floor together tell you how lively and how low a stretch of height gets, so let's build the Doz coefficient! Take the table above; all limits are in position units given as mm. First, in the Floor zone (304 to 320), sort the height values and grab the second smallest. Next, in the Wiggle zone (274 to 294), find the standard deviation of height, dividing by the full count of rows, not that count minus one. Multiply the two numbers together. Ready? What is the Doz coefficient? 119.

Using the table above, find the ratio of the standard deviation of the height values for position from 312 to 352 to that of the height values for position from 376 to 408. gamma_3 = 1.29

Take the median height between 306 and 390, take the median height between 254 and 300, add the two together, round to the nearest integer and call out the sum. 110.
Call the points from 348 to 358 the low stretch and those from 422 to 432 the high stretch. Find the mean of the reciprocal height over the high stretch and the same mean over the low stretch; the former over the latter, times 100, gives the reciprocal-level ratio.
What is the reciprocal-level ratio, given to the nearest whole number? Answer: 114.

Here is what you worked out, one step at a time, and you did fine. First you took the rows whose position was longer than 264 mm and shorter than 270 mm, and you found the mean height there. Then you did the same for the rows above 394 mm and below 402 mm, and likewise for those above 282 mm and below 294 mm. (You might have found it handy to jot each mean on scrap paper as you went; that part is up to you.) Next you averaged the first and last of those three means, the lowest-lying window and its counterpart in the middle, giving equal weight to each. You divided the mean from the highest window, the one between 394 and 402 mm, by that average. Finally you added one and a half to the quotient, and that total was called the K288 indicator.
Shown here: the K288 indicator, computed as 2.38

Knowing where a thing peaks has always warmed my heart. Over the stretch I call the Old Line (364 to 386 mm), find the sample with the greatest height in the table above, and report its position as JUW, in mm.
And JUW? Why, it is 377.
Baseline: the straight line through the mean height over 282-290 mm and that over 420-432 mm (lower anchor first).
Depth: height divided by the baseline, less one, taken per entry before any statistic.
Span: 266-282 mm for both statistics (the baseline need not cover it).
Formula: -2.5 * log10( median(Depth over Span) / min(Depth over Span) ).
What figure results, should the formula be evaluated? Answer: 0.80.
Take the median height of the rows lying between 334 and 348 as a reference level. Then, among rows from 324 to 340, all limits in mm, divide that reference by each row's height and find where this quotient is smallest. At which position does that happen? 335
